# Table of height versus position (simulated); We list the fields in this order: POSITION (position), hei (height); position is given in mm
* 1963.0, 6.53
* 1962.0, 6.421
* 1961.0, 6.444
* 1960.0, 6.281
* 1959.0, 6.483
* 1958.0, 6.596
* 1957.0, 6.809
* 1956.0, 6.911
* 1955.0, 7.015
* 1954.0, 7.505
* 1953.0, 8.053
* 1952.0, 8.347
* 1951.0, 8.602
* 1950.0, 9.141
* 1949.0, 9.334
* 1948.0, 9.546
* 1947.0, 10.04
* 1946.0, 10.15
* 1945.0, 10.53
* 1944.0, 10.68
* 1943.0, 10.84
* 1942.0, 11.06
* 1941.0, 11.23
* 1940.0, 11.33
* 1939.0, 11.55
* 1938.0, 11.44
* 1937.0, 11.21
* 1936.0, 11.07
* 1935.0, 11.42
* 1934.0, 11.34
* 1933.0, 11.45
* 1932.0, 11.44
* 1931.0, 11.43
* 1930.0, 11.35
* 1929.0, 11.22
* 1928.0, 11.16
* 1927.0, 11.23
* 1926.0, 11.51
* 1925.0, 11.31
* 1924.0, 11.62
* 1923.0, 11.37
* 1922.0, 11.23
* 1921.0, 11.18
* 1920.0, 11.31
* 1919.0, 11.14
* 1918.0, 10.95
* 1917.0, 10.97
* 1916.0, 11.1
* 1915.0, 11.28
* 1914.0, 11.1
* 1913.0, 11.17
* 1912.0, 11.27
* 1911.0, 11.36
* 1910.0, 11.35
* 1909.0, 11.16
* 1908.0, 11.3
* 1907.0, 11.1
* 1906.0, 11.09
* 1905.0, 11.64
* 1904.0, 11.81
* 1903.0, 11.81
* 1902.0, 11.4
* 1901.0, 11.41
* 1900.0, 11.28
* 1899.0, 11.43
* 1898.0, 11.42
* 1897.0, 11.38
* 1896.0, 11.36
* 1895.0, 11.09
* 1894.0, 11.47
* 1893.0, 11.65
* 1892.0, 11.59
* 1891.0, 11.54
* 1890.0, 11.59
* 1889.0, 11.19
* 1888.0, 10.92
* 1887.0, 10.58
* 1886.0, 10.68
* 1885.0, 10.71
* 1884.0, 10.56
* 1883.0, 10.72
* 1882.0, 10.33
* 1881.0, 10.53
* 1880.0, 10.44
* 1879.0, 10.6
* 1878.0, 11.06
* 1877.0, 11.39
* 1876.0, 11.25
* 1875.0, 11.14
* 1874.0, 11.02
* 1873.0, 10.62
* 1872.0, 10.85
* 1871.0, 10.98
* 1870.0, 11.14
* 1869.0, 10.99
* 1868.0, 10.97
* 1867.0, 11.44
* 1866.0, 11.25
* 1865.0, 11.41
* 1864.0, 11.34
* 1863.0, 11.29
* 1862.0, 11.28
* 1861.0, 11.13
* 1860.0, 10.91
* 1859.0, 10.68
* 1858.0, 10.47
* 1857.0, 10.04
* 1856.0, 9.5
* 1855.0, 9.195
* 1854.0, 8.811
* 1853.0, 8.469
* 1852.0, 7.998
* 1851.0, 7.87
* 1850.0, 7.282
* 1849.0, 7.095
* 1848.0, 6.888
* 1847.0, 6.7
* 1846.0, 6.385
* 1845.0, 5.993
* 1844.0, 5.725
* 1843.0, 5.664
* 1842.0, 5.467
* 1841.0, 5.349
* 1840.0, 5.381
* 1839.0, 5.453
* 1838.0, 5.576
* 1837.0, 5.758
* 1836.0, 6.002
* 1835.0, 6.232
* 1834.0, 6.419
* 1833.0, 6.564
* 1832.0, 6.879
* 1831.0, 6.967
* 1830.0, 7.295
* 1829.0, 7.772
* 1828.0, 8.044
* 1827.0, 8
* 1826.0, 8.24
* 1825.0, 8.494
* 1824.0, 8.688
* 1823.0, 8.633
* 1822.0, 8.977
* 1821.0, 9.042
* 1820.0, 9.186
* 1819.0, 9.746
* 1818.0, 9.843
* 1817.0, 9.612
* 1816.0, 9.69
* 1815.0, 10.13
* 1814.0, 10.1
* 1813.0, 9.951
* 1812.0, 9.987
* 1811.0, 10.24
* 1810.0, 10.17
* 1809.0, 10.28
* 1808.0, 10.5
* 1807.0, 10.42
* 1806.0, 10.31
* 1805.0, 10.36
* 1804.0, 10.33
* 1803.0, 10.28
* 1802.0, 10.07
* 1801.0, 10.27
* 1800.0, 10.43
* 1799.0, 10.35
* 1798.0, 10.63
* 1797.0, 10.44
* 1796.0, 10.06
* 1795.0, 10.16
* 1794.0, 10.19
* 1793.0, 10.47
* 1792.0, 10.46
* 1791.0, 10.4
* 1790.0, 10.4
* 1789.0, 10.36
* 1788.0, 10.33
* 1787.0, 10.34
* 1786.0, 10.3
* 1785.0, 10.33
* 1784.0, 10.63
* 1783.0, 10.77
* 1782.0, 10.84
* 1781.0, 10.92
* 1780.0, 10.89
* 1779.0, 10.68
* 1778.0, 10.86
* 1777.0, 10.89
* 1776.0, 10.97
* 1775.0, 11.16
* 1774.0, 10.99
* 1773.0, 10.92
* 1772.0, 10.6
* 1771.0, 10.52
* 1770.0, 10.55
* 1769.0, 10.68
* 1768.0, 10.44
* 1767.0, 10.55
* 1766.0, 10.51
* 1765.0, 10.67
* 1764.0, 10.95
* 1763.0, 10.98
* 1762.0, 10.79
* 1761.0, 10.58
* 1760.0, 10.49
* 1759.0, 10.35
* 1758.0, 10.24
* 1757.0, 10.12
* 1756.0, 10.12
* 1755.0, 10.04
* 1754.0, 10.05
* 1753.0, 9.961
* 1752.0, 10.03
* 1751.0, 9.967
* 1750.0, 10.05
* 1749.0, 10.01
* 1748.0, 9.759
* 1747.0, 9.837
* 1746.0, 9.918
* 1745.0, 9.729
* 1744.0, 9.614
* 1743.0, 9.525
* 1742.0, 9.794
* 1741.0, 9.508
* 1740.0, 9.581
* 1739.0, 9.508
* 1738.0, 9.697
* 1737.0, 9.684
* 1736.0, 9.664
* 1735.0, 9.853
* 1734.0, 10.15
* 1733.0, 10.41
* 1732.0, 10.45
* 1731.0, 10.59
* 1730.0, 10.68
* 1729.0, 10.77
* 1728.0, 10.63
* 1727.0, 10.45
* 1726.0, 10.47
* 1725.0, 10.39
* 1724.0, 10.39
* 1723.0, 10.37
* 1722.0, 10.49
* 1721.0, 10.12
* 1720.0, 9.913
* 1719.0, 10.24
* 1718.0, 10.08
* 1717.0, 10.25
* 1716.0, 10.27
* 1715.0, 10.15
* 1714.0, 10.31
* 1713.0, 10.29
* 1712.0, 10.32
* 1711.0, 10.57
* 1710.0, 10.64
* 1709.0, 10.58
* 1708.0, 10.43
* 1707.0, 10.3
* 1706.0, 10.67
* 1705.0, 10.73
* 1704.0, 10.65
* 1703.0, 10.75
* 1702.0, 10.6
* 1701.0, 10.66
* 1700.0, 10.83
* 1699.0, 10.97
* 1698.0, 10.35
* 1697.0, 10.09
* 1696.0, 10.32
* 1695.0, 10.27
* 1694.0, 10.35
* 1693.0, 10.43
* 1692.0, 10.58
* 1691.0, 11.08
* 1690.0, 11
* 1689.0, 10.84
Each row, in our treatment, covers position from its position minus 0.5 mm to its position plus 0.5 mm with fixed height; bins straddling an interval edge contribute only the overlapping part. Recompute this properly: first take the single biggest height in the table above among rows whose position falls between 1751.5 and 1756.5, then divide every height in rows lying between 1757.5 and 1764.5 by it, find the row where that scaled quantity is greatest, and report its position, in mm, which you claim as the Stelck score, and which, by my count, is 1763.0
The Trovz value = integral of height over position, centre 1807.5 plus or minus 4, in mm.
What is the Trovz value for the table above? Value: 83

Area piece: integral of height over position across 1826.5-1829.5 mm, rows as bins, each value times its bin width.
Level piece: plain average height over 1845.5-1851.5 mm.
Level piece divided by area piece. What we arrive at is 0.30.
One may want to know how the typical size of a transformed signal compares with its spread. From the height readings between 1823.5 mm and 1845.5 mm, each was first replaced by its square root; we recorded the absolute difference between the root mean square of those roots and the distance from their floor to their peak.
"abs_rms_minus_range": 1.9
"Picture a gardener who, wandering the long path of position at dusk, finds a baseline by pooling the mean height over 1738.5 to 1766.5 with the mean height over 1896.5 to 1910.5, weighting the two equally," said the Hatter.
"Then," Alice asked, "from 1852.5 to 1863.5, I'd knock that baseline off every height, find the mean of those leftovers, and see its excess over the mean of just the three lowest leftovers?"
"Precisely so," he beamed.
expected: 1.34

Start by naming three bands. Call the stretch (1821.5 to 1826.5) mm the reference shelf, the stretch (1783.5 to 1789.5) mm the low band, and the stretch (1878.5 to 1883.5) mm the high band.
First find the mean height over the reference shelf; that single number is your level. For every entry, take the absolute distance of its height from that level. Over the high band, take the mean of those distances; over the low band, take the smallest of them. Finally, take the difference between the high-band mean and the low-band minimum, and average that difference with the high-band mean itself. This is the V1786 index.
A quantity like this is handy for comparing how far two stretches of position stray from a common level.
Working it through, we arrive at 1.07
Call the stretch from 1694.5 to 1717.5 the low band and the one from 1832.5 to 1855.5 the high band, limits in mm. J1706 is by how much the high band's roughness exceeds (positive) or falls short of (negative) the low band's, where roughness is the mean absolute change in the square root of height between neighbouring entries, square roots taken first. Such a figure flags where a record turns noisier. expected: 0.021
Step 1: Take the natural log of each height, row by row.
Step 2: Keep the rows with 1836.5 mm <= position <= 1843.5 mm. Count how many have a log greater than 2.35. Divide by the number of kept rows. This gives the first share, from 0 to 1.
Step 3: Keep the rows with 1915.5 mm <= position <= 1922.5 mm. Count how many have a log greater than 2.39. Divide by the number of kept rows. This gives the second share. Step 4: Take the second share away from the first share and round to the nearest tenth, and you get -1.0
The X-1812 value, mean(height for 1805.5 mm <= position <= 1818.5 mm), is 10.1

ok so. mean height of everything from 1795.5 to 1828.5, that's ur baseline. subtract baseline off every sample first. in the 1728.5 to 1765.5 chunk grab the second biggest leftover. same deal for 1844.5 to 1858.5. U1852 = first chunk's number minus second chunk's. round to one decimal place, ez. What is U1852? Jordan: 0.9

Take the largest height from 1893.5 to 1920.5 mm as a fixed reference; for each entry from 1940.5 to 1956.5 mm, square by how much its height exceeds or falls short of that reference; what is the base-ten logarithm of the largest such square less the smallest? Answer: 1.4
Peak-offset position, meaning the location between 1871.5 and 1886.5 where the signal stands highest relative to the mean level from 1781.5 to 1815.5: 1877.0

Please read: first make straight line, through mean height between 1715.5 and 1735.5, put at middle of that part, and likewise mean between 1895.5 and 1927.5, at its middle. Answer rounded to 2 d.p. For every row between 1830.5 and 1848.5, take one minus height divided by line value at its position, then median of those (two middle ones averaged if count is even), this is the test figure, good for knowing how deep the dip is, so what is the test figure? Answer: 0.45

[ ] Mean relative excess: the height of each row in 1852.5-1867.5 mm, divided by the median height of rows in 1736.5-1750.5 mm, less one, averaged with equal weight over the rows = 0.079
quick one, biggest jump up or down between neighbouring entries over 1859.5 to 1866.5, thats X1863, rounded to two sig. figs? 0.22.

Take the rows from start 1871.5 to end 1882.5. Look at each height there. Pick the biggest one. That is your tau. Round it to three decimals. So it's 11.390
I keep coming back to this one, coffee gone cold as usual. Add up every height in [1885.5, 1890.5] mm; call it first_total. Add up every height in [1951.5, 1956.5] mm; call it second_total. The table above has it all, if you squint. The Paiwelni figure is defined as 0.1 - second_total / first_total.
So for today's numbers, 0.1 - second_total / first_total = -0.59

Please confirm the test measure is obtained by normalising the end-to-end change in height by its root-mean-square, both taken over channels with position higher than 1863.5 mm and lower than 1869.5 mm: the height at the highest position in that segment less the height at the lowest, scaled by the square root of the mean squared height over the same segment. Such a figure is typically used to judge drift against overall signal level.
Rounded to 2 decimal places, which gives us -0.03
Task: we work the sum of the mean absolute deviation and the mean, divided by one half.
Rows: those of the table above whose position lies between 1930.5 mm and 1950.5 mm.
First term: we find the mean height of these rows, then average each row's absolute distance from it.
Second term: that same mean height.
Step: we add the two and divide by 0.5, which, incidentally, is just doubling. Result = 22.9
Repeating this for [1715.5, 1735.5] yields 21.1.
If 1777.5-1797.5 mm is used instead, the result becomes 21.4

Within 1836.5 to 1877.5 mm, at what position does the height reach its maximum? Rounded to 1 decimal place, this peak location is 1867.0 mm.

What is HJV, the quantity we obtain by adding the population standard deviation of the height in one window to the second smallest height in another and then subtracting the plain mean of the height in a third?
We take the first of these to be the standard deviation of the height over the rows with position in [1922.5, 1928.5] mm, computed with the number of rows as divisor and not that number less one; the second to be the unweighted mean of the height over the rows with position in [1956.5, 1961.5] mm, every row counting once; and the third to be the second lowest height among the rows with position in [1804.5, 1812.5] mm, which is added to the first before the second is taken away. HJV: 3.8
